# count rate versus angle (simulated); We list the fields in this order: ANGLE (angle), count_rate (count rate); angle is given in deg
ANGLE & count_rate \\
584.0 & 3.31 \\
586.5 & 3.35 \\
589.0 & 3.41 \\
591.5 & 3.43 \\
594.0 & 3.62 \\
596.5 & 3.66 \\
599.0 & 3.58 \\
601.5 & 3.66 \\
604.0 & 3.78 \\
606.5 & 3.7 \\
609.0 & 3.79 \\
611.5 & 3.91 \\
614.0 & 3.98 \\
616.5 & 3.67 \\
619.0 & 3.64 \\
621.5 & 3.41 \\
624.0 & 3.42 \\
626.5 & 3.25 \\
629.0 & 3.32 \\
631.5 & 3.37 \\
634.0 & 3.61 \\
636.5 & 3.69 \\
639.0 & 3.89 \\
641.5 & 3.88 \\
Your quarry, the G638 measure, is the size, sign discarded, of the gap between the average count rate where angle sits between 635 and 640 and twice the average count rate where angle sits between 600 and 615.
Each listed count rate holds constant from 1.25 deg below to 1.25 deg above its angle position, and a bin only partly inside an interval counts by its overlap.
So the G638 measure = 3.82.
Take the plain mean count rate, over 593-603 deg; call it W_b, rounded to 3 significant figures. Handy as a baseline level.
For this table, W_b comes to 3.63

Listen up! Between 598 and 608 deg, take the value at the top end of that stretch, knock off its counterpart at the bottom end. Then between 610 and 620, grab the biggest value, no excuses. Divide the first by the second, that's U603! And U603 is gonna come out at 0.03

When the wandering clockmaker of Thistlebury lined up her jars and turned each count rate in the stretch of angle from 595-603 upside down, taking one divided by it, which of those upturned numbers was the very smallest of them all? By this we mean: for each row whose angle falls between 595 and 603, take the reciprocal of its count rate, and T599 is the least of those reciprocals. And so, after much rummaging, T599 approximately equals 0.273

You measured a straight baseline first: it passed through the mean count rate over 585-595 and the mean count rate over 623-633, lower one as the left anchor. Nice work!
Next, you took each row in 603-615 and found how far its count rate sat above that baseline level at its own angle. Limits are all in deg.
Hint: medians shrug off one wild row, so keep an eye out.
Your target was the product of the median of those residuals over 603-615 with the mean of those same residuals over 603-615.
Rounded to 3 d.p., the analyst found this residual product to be 0.172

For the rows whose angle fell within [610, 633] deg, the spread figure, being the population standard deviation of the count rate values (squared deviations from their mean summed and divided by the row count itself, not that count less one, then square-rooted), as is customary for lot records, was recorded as 0.25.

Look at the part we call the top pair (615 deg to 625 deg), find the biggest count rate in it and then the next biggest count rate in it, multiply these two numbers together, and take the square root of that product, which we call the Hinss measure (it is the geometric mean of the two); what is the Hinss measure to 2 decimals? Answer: 3.65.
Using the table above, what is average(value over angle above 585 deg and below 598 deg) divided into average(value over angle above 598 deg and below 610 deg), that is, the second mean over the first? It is 1.06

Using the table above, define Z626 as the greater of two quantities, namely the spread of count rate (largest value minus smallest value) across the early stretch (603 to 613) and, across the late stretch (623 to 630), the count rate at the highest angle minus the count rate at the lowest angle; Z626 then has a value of 0.21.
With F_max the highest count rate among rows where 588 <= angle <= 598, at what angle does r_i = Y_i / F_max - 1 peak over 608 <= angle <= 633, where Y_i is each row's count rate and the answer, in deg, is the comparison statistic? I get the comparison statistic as 614.0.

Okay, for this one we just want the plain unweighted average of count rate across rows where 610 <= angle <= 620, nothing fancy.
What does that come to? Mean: 3.80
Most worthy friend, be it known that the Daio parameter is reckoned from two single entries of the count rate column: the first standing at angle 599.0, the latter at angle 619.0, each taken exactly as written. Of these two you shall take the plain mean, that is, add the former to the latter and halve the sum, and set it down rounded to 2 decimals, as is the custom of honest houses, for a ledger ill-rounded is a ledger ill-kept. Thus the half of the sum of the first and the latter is 3.61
